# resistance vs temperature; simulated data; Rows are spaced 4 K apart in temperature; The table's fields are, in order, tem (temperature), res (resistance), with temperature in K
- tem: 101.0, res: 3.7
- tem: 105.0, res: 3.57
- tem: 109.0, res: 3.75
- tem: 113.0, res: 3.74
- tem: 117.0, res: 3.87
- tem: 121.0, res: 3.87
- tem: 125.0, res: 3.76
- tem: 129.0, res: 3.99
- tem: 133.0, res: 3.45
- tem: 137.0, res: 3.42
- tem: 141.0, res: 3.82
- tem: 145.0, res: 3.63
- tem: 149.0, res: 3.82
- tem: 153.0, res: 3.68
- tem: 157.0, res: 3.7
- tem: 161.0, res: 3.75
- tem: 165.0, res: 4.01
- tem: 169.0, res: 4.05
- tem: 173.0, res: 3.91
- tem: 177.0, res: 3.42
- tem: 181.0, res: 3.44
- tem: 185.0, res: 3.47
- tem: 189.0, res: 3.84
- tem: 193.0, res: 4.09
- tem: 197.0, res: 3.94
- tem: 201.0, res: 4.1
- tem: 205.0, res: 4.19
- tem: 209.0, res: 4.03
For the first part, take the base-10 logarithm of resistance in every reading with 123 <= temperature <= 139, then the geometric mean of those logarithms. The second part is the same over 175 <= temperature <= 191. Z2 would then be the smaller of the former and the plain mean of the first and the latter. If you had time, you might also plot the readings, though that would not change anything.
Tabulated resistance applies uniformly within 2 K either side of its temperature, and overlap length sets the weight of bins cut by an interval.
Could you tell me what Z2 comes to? 0.555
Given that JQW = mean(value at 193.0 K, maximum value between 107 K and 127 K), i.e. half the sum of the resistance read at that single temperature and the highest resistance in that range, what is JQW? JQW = 3.98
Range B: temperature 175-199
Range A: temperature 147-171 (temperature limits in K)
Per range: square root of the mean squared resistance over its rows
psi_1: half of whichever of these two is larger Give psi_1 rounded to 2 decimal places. 1.92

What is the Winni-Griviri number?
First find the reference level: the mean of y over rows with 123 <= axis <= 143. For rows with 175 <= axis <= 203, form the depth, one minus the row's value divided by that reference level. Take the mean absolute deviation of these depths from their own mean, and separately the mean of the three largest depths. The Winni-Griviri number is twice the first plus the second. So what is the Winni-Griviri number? 0.212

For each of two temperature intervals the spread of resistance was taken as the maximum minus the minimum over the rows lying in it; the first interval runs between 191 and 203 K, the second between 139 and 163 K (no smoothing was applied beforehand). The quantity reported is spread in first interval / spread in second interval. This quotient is 0.84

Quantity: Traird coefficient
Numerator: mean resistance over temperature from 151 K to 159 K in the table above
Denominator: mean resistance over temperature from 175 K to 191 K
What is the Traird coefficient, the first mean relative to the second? 1.04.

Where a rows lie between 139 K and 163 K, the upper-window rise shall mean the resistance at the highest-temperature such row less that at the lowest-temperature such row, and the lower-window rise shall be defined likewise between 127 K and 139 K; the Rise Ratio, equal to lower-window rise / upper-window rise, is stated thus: 8.14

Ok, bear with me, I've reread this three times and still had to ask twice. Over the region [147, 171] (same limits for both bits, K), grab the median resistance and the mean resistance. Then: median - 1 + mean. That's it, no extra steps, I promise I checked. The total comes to 6.62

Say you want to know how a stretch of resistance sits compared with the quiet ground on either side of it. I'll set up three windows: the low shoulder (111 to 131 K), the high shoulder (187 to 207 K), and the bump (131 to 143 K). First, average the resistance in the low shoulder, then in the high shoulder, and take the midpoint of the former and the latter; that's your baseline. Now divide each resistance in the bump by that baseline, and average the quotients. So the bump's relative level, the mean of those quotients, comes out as 0.90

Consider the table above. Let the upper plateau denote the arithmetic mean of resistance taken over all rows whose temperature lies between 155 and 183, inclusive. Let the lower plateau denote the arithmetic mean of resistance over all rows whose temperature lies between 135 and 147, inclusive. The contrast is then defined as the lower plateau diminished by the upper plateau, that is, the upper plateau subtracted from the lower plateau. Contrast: -0.13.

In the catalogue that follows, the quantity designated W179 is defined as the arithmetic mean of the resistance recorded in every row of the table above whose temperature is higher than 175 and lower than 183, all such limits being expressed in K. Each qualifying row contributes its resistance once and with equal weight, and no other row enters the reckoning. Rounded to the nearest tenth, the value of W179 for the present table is 3.4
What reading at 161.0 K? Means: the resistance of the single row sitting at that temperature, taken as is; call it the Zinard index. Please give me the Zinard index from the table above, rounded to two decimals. 3.75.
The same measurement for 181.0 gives 3.44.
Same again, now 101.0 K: 3.70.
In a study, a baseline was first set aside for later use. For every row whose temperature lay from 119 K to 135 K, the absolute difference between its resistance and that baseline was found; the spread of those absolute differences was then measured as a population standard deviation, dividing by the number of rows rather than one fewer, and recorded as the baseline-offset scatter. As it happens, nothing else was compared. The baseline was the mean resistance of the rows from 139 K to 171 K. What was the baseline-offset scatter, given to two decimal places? 0.12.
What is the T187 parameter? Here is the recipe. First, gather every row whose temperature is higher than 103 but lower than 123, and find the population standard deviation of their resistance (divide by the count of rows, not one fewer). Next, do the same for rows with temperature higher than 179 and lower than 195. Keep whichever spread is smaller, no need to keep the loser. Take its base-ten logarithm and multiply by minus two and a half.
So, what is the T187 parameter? 2.39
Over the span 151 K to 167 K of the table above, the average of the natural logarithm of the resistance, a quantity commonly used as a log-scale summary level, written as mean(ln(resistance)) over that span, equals 1.33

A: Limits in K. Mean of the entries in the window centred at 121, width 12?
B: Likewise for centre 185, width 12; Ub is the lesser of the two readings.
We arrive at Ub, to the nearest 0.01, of 3.58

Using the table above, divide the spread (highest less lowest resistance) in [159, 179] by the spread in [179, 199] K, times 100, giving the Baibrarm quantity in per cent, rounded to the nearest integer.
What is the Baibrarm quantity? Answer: 97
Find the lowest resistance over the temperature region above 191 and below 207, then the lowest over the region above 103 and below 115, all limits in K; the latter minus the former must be -0.37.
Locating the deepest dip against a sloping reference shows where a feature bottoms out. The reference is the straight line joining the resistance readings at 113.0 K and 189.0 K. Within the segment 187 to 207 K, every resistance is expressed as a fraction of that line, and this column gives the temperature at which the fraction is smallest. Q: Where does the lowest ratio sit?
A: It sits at 189.0 K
